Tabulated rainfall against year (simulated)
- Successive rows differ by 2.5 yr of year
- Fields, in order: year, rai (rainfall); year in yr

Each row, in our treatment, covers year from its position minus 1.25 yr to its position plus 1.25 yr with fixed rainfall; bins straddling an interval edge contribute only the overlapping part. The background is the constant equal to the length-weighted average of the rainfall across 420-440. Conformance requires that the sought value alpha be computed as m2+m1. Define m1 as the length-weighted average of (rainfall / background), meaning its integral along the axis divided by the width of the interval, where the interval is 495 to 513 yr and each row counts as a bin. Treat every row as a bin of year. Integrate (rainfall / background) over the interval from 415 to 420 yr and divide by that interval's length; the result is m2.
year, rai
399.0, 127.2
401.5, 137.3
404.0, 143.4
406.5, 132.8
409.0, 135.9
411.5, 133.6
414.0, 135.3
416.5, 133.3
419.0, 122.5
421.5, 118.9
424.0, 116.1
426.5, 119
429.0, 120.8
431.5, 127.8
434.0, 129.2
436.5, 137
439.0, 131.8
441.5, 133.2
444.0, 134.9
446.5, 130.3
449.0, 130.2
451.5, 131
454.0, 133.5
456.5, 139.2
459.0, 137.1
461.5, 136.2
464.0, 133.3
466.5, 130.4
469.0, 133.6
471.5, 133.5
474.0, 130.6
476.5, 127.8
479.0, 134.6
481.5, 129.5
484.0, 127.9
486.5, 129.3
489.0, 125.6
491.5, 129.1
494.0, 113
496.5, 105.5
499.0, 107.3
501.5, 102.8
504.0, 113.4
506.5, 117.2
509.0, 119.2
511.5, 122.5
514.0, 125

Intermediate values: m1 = 0.902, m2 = 1.03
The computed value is 1.93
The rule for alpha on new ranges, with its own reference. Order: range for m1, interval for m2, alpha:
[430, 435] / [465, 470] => 2.08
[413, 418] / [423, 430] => 2.02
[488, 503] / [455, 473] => 1.99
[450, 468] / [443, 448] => 2.13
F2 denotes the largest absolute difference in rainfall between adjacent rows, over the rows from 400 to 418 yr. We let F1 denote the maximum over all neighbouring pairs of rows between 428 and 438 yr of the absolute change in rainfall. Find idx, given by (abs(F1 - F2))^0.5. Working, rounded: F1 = 7.8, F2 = 10.6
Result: 1.7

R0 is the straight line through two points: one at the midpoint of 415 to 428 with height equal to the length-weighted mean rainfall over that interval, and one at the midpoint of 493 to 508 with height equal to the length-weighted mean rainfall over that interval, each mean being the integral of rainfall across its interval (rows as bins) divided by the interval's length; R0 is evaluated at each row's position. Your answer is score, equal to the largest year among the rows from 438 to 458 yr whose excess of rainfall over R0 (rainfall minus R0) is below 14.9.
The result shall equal 451.5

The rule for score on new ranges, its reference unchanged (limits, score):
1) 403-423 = 421.5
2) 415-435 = 434.0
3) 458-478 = 476.5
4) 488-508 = 506.5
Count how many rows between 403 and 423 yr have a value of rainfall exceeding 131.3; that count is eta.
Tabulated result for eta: 6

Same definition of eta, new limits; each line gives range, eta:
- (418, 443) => 3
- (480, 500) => 0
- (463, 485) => 4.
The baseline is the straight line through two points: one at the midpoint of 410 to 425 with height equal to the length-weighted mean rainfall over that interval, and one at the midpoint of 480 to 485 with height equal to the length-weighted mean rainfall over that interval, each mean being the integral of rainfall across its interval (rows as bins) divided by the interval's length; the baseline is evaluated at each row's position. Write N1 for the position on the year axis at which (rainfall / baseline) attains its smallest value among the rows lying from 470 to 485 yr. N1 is 484.0 yr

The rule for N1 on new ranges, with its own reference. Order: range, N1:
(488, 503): 501.5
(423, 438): 424.0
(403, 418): 406.5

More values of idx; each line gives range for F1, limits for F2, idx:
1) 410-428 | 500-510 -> 0.4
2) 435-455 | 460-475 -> 1.4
